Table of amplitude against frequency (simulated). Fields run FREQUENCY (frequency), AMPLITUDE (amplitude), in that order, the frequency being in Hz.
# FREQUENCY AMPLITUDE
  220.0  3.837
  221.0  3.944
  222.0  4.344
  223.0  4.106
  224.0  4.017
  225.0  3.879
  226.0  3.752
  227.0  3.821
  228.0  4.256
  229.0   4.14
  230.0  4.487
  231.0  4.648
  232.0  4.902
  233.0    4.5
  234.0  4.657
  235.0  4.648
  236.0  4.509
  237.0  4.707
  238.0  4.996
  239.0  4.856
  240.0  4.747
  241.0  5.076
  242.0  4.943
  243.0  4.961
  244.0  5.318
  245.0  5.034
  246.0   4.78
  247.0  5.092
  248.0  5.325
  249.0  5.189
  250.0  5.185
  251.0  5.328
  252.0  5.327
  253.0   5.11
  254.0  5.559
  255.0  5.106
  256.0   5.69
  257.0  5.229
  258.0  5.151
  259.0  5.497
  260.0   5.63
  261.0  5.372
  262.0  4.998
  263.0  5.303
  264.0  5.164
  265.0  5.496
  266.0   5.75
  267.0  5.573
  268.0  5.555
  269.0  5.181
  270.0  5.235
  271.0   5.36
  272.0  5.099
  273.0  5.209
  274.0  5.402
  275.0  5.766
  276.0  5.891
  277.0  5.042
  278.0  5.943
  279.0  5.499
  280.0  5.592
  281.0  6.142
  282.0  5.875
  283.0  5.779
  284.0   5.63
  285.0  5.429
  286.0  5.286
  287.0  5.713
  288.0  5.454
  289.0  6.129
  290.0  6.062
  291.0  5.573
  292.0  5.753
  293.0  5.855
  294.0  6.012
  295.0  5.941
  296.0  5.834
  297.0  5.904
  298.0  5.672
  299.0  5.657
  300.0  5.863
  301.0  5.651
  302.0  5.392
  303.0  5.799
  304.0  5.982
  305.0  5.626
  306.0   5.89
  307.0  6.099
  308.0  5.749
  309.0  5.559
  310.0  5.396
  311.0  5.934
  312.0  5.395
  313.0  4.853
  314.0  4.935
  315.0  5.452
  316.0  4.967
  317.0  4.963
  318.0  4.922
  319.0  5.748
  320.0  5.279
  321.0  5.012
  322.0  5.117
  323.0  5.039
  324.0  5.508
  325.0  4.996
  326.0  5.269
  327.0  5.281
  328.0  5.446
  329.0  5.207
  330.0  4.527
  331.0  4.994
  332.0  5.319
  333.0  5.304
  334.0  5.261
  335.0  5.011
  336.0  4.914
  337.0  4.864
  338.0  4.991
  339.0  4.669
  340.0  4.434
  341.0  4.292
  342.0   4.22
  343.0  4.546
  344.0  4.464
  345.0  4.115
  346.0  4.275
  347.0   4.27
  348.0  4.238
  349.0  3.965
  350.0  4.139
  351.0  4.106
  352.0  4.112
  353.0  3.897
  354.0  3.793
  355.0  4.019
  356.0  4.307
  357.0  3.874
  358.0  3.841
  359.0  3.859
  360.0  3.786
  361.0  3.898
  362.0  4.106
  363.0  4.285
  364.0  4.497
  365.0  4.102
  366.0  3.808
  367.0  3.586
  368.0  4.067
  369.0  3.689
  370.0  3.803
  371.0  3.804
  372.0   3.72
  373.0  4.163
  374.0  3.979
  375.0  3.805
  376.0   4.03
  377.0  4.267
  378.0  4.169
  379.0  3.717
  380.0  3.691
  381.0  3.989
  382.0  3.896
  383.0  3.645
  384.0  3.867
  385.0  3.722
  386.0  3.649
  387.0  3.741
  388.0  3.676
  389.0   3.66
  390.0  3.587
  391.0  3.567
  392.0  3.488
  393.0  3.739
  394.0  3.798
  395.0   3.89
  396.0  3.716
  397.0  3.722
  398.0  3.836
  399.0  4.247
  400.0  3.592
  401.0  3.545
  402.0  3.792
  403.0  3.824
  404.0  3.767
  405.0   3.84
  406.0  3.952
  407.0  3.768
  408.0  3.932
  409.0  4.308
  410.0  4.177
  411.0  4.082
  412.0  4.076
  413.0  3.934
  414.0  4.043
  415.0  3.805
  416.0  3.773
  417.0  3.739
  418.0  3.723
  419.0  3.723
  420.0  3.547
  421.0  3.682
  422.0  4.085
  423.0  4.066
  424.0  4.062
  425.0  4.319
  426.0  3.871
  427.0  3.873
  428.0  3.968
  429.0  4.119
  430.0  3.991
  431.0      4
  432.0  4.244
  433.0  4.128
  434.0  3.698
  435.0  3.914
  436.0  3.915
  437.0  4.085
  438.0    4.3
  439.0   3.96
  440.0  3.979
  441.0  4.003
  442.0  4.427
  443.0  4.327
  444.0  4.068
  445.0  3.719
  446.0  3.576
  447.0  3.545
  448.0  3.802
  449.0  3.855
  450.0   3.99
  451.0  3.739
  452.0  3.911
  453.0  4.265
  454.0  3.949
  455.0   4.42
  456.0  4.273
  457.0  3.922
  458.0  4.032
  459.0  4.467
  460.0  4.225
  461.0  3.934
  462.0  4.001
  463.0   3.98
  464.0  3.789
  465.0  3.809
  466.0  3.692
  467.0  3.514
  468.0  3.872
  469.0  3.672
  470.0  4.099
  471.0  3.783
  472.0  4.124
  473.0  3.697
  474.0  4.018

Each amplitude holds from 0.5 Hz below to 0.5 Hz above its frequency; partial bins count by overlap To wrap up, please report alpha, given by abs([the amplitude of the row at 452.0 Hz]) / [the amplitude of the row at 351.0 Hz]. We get 0.95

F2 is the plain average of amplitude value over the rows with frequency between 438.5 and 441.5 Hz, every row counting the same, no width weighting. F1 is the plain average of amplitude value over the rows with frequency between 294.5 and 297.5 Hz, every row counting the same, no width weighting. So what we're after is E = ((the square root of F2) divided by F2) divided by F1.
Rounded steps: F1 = 5.89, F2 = 3.98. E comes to 0.085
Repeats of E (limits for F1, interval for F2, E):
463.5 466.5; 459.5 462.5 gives 0.132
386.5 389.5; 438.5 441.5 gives 0.136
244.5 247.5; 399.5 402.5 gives 0.105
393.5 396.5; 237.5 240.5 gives 0.119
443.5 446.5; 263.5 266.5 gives 0.113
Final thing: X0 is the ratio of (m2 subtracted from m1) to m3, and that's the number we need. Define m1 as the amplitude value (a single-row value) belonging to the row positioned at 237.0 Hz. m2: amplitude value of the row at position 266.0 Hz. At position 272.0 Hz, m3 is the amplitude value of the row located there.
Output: -0.2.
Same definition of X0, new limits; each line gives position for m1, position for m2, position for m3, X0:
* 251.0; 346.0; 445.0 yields 0.3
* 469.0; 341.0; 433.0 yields -0.2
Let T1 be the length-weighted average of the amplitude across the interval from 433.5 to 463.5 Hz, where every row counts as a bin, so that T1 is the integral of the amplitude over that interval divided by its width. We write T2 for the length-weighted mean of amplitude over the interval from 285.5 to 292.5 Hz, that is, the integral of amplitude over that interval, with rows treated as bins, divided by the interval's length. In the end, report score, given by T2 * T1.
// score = 23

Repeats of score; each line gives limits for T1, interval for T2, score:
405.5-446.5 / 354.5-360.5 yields 16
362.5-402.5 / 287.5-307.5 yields 22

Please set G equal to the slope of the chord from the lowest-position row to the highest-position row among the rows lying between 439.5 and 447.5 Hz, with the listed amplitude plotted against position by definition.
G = -0.06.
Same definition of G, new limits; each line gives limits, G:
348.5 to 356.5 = 0.05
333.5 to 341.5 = -0.14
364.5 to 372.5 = -0.05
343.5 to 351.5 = -0.05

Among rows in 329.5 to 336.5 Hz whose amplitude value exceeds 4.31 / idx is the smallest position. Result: 330.0 Hz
